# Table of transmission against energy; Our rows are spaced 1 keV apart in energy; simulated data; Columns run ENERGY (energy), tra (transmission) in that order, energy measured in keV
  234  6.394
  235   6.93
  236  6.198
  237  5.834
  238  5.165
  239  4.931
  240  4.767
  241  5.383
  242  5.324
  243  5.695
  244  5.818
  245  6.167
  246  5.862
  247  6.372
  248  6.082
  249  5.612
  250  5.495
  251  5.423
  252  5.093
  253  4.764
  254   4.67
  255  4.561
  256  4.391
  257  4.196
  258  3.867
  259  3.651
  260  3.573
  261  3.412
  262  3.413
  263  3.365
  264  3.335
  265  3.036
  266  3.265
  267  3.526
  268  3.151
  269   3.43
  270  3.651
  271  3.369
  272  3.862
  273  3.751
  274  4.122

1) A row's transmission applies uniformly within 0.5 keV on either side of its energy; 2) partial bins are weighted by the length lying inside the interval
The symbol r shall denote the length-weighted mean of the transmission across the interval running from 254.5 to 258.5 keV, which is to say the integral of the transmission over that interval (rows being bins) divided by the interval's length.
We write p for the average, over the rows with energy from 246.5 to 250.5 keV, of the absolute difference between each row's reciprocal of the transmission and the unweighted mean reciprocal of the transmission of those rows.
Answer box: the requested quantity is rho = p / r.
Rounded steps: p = 0.0097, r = 4.3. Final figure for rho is 0.0023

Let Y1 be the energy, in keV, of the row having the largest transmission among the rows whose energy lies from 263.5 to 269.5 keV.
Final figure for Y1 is 267 keV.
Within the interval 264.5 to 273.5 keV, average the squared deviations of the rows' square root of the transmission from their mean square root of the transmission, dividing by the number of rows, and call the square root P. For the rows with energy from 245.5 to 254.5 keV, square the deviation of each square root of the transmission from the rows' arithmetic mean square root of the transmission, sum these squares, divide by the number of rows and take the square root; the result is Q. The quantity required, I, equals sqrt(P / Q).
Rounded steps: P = 0.070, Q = 0.116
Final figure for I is 0.78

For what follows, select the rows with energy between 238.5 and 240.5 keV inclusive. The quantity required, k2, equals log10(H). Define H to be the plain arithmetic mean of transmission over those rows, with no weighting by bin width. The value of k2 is 0.69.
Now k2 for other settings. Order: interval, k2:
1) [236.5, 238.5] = 0.74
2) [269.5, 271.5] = 0.55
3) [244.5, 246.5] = 0.78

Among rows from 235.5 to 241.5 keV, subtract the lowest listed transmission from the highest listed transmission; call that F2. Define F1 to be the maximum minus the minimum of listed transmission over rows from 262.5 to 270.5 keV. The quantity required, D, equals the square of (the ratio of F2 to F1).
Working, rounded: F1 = 0.6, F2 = 1.4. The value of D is 5.4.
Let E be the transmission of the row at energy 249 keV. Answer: 5.612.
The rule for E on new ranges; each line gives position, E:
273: 3.751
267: 3.526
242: 5.324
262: 3.413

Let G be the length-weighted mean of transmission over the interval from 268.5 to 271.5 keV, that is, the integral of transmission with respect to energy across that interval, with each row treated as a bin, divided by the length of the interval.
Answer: 3.5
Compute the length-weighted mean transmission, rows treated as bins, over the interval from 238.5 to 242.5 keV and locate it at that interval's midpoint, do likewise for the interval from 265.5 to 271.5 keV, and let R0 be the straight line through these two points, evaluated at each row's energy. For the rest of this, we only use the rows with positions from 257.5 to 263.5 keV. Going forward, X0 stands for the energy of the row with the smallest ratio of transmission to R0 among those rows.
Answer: 261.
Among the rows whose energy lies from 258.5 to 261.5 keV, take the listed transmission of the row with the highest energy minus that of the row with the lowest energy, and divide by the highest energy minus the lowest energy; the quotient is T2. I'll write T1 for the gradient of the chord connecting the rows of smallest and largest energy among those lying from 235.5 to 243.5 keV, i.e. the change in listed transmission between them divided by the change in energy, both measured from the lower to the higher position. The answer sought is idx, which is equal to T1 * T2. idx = 0.01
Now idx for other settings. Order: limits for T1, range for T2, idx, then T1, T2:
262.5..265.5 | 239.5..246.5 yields -0.03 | -0.16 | 0.18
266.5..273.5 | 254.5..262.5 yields -0.01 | 0.04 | -0.16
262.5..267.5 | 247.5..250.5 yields -0.01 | 0.04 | -0.29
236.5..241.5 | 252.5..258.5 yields 0.02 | -0.11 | -0.18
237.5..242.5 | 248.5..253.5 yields -0.01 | 0.04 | -0.21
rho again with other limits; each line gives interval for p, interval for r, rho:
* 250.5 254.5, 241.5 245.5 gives 0.0019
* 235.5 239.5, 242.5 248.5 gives 0.0027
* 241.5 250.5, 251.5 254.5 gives 0.0016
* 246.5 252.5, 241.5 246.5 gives 0.0019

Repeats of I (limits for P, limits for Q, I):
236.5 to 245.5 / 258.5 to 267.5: 1.41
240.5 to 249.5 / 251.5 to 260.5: 0.76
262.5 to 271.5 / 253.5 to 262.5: 0.64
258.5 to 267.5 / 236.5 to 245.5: 0.71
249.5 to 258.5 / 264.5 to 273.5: 1.30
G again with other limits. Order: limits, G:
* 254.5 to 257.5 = 4.4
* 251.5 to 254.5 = 4.8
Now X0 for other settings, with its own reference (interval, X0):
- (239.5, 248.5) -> 240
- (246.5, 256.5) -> 256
